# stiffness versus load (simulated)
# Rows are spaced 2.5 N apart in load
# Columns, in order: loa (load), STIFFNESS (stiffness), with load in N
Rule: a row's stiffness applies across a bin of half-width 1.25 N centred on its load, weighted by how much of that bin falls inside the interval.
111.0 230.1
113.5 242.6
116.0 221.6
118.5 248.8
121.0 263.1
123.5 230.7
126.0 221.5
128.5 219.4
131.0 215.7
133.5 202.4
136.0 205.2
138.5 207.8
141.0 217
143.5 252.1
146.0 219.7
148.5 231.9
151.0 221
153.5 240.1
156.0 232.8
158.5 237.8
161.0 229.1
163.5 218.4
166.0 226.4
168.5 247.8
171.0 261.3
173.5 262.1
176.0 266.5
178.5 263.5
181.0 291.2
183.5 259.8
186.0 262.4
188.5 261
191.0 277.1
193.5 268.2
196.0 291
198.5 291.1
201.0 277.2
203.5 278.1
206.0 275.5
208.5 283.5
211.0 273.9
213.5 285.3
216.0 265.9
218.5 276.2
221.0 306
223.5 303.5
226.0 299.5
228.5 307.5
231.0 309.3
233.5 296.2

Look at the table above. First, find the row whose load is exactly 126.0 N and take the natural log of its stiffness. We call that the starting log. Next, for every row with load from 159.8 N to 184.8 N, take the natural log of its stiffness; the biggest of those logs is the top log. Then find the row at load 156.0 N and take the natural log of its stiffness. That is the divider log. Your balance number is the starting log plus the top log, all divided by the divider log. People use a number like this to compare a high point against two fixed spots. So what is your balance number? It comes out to 2.03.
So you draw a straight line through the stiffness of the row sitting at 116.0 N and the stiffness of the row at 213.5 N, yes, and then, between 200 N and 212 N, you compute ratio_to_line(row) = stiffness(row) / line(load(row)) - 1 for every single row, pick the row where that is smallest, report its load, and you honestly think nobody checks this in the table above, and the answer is 211.0 N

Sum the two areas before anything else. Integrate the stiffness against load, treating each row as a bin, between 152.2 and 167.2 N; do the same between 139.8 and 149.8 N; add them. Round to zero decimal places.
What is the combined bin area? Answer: 5763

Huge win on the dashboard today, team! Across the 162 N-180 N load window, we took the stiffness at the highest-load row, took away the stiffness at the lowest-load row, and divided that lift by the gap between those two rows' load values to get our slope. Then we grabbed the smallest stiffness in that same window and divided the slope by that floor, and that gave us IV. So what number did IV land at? 0.014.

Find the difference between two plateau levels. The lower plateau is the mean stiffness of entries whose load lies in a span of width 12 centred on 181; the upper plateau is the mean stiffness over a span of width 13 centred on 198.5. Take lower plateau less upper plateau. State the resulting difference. -12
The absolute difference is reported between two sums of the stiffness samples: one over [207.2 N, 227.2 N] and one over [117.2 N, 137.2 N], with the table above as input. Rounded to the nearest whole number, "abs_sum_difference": 487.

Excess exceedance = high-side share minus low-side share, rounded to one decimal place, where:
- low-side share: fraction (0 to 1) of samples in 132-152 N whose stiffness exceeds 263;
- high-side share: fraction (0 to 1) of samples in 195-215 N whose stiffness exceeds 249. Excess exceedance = 1.0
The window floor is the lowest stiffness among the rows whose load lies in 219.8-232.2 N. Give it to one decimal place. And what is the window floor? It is 299.5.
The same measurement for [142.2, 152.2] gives 219.7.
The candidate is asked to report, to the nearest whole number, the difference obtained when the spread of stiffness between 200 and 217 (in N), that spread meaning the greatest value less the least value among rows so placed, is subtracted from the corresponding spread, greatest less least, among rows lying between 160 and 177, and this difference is 29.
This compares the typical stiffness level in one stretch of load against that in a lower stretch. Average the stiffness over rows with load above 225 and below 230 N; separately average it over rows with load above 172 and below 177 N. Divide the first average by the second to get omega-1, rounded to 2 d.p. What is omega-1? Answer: 1.15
